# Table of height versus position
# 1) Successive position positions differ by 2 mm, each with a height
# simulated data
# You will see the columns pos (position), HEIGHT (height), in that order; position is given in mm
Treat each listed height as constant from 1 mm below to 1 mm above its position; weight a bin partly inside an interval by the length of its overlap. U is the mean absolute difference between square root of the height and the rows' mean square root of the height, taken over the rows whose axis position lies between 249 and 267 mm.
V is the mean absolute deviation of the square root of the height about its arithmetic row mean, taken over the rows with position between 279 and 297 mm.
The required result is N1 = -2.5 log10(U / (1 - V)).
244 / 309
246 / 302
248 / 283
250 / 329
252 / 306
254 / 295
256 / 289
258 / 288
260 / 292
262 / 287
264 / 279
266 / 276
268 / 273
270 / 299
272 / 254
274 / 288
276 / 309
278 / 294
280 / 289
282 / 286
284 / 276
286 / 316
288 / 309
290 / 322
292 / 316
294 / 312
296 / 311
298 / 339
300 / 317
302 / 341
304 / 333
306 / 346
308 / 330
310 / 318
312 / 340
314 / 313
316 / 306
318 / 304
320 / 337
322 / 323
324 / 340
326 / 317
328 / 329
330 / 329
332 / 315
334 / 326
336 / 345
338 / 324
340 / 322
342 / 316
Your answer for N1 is 0.70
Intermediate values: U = 0.32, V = 0.39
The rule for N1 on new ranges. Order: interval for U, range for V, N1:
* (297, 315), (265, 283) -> 0.93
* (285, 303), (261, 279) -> 1.00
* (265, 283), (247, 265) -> 0.74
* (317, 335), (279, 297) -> 1.01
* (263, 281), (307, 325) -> 0.64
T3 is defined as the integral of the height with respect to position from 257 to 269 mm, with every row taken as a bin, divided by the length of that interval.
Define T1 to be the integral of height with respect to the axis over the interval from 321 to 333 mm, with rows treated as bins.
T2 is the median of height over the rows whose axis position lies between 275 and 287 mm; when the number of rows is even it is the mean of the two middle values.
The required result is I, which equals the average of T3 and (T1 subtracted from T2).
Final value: -1666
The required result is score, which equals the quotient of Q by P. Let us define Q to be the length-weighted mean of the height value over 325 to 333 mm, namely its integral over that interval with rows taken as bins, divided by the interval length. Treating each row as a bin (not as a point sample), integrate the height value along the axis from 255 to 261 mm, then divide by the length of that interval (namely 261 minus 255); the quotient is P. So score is 1.11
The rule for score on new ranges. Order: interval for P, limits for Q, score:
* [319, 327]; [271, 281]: 0.87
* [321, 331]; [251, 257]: 0.91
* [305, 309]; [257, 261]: 0.86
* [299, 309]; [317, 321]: 0.96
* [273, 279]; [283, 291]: 1.03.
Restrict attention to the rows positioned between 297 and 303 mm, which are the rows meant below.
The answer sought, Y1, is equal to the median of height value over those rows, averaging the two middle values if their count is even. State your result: 339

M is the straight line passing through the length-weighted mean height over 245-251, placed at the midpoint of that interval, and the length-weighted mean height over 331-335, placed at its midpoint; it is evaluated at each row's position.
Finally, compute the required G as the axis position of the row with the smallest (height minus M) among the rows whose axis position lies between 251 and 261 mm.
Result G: 258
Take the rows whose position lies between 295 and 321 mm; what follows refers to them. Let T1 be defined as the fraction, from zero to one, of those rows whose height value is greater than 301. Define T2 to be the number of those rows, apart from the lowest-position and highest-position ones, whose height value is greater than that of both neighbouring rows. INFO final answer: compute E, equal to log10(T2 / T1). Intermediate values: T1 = 1.0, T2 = 4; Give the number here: 0.60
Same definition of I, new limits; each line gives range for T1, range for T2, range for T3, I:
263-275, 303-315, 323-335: -1340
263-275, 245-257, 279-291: -1370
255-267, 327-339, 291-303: -1386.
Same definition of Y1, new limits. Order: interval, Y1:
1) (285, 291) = 316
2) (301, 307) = 341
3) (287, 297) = 312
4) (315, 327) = 320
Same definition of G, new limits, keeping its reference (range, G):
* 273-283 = 282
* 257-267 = 266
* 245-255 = 248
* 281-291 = 284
